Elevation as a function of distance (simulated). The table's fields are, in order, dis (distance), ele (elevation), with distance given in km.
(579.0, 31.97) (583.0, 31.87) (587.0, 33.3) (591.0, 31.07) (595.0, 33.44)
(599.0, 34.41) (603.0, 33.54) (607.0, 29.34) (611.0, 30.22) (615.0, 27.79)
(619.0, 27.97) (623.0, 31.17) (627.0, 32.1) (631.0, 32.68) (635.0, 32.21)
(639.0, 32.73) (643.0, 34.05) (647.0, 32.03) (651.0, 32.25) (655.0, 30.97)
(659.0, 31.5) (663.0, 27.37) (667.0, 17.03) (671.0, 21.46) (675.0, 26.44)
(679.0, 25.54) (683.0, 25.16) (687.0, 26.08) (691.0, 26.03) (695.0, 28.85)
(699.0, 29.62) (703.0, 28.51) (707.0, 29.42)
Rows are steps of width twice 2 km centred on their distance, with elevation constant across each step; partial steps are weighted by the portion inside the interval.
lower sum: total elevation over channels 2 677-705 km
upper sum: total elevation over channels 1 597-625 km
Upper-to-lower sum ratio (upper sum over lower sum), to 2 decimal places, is 1.13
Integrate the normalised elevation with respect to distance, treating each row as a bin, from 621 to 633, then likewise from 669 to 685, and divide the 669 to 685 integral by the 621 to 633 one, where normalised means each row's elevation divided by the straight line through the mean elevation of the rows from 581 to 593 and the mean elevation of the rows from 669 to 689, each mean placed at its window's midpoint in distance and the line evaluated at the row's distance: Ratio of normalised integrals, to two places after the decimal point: 1.19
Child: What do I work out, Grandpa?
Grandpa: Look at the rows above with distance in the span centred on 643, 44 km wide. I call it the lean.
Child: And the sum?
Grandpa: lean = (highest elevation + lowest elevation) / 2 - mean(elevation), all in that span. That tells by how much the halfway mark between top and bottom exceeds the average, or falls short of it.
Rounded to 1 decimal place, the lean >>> -1.0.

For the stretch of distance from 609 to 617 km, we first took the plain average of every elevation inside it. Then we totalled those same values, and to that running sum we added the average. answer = 87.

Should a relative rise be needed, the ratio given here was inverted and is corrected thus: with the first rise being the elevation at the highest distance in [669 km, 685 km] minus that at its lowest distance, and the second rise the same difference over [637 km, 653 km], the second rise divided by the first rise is 0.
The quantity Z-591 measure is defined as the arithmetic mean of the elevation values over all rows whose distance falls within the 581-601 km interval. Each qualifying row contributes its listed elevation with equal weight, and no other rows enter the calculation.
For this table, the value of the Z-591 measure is 32.8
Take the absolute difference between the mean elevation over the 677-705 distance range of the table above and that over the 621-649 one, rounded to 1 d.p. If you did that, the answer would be 5.3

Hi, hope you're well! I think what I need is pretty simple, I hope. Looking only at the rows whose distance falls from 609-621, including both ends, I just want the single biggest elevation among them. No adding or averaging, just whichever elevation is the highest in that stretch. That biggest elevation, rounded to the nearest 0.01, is 30.22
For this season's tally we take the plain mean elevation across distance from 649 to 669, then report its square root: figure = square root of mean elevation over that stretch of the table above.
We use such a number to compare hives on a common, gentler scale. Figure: 5.3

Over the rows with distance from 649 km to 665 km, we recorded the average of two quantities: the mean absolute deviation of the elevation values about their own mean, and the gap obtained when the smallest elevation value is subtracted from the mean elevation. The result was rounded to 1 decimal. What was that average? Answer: 2.4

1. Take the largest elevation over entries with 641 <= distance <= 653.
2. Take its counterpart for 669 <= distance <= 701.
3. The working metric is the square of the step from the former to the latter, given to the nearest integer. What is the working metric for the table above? 20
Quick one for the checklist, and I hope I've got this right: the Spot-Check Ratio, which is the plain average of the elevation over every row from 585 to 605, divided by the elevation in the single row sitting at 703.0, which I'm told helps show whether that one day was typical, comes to 1.16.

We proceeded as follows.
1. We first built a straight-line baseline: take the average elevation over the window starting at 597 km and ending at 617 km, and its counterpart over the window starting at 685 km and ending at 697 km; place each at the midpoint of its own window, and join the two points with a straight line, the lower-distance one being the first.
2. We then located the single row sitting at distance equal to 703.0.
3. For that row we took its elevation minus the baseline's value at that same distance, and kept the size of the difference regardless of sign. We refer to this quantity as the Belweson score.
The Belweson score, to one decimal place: 2.1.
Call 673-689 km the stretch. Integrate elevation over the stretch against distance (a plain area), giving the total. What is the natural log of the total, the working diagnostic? 6.02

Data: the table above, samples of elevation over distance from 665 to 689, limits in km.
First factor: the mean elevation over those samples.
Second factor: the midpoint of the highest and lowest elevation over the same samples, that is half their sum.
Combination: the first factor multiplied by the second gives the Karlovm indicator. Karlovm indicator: 513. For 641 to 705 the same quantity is 707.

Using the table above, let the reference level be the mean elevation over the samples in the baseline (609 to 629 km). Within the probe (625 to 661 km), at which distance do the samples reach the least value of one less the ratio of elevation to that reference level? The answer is 643.0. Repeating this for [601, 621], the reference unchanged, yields 603.0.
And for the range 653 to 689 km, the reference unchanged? 659.0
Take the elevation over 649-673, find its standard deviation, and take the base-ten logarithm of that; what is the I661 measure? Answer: 0.8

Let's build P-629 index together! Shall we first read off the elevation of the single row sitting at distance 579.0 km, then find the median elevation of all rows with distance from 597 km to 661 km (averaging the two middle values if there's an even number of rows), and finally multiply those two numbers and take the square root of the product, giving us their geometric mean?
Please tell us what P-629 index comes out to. 32.0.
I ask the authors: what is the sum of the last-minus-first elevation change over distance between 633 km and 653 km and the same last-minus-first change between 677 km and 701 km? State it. 4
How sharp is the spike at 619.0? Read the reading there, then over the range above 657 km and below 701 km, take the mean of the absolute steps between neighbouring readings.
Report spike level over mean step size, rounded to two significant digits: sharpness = 9.4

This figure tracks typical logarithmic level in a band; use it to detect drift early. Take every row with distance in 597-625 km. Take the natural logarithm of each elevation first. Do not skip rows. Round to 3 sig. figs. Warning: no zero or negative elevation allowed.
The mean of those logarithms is 3.42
